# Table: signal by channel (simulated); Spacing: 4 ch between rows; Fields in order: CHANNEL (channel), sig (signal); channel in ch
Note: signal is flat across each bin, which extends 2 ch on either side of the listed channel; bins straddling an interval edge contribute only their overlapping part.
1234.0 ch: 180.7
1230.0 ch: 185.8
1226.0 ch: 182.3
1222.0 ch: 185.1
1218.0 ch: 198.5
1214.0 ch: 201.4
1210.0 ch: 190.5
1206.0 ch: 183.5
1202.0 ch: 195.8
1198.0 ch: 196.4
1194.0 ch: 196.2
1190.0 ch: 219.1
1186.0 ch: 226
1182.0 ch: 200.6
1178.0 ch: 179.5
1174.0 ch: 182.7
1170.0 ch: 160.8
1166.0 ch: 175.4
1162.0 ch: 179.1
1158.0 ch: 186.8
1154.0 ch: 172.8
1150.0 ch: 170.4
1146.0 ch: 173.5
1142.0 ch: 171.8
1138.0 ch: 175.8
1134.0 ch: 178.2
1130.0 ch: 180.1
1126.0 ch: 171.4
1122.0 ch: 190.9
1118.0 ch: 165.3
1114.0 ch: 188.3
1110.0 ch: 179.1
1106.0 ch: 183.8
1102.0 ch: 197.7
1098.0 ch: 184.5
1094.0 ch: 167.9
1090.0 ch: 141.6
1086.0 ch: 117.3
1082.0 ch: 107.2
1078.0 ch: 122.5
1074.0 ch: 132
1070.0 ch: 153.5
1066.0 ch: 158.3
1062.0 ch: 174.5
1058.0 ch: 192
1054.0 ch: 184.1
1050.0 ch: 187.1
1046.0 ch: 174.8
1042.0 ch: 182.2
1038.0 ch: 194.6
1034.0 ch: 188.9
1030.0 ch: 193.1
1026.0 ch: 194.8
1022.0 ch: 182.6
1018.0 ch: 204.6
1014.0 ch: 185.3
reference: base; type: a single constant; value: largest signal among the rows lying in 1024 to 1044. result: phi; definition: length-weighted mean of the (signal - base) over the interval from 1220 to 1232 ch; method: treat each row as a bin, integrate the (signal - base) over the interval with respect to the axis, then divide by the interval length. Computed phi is -10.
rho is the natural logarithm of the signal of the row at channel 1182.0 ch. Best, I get 5.30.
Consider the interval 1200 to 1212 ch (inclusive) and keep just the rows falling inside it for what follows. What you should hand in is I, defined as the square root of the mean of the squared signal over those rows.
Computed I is 190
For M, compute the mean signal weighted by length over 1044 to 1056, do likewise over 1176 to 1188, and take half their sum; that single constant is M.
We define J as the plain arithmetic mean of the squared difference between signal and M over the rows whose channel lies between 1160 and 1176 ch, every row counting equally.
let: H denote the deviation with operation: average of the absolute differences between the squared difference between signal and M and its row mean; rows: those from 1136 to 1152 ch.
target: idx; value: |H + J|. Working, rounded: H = 68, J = 376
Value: 444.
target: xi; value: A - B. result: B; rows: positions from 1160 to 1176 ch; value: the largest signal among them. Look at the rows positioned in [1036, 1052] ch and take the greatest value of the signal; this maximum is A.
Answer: 12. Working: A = 194.6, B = 182.7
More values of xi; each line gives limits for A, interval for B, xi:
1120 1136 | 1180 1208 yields -35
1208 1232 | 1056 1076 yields 9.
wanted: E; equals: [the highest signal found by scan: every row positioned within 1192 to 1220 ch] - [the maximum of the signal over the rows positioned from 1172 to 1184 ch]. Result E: 0.8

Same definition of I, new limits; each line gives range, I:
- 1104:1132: 180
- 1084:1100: 155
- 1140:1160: 175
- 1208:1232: 191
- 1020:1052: 187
